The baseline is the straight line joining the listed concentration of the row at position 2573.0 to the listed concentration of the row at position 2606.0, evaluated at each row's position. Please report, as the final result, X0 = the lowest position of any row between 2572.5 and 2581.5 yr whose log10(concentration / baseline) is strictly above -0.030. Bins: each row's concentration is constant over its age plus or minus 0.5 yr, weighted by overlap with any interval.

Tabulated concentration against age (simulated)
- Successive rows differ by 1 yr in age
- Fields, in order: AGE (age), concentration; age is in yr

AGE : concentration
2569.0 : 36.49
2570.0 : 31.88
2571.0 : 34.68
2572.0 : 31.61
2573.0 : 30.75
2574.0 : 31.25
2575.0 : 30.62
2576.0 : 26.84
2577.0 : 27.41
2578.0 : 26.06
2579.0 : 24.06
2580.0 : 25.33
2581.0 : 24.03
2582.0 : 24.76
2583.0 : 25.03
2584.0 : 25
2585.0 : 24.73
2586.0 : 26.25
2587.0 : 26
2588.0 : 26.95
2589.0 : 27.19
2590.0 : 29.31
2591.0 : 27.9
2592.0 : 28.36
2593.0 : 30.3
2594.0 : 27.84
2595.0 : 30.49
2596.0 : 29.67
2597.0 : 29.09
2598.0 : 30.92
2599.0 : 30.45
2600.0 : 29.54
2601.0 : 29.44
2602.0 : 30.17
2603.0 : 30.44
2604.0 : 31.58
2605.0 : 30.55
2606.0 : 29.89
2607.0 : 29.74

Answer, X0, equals 2573.0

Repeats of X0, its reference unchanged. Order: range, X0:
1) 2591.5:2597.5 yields 2592.0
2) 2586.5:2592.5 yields 2590.0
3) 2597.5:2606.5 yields 2598.0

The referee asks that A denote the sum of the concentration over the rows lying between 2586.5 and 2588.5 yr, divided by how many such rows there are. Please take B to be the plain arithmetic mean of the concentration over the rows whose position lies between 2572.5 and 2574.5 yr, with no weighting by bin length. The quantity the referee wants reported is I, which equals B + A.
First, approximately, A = 26.5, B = 31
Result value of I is 57.5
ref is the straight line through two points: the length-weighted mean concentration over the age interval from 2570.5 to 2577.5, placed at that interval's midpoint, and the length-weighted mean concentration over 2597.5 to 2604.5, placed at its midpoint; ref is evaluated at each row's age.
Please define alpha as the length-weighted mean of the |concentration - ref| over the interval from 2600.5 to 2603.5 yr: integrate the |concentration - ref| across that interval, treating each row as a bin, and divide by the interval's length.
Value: 0.4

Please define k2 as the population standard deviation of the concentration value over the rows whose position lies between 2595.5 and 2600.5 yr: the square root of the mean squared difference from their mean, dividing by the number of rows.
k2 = 0.66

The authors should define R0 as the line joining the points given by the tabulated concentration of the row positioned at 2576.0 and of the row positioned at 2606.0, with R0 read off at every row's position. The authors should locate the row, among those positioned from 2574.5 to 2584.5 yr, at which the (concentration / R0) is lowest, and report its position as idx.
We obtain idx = 2581.0 yr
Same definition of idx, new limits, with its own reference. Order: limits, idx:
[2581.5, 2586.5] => 2585.0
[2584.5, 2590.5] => 2585.0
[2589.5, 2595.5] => 2594.0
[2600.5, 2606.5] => 2606.0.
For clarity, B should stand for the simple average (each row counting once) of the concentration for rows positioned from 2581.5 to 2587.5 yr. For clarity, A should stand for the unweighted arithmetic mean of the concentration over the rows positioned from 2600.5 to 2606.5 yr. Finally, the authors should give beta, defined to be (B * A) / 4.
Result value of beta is 192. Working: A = 30.3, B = 25.3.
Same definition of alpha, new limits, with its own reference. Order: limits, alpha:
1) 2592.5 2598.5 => 0.9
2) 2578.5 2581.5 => 6.0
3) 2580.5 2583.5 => 5.8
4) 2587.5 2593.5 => 2.1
